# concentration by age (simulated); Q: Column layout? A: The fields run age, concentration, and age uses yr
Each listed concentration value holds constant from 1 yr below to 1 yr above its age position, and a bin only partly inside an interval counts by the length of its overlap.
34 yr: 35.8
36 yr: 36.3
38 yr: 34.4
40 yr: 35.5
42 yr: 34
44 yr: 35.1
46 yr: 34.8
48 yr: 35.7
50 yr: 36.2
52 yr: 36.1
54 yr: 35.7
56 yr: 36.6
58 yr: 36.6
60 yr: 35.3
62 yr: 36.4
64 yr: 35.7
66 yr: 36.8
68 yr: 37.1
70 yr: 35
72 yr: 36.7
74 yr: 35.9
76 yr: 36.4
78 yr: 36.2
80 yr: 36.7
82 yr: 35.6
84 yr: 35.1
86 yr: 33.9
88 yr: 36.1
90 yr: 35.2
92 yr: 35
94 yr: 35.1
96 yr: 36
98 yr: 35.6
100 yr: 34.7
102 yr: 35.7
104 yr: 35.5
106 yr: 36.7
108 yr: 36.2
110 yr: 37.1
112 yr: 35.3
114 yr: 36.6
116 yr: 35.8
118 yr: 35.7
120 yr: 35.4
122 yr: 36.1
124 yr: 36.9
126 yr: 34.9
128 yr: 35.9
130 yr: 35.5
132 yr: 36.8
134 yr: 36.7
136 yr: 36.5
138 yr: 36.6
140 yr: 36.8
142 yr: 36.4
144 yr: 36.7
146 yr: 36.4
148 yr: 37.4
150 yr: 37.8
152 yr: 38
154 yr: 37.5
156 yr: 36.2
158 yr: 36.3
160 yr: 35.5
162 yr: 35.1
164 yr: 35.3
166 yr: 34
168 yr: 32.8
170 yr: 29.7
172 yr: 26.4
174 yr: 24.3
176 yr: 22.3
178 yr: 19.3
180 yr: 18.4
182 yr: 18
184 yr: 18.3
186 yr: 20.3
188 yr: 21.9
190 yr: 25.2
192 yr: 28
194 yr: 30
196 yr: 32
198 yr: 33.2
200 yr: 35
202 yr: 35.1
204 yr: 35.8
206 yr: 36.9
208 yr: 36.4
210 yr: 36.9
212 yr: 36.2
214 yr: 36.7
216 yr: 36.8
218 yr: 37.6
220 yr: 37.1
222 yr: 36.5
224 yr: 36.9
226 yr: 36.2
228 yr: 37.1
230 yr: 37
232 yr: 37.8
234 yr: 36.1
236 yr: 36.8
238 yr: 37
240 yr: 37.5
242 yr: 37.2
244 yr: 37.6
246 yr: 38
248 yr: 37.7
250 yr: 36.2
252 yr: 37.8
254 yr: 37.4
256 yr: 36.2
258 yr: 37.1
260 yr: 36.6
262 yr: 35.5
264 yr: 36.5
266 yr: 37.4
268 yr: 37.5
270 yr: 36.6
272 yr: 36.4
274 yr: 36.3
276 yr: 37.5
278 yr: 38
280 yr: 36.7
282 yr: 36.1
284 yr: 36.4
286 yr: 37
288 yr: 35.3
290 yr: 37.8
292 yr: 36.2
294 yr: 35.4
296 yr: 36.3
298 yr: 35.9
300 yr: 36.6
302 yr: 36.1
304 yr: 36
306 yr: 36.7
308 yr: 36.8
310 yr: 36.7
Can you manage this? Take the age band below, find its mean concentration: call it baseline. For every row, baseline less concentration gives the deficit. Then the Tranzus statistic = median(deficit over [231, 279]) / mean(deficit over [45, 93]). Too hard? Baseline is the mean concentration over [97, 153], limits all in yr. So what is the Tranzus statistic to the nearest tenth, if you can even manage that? -2.1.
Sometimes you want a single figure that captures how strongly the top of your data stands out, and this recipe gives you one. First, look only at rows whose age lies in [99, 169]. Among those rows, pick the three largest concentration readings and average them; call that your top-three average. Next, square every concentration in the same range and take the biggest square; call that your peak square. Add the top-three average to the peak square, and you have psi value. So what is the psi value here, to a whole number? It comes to 1482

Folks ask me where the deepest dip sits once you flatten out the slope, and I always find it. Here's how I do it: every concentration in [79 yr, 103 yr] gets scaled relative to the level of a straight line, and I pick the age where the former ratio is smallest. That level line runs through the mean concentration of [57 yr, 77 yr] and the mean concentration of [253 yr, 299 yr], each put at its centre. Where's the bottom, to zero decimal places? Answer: 86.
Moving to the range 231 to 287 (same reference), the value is 262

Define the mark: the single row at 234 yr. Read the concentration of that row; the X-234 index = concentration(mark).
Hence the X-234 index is 36.1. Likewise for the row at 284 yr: 36.4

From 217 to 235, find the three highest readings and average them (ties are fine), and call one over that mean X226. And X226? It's 0.0267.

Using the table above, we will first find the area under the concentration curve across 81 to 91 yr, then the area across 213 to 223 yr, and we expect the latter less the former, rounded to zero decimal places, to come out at 18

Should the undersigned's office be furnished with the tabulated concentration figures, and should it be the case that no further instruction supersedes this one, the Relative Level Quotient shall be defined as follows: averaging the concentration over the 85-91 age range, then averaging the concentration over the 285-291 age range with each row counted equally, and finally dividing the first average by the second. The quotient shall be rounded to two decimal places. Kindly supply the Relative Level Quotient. 0.96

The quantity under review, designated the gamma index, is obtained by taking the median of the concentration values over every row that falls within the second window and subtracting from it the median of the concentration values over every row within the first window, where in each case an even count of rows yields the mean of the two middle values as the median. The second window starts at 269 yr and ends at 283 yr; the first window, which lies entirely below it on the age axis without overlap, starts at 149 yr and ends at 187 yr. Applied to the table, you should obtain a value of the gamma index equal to 3.8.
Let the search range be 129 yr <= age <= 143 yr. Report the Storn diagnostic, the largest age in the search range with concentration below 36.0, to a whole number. 130 yr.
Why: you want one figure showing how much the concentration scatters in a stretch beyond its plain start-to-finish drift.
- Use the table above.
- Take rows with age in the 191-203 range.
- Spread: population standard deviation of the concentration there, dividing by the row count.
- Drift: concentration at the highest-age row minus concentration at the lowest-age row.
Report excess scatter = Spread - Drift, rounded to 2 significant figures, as -4.5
